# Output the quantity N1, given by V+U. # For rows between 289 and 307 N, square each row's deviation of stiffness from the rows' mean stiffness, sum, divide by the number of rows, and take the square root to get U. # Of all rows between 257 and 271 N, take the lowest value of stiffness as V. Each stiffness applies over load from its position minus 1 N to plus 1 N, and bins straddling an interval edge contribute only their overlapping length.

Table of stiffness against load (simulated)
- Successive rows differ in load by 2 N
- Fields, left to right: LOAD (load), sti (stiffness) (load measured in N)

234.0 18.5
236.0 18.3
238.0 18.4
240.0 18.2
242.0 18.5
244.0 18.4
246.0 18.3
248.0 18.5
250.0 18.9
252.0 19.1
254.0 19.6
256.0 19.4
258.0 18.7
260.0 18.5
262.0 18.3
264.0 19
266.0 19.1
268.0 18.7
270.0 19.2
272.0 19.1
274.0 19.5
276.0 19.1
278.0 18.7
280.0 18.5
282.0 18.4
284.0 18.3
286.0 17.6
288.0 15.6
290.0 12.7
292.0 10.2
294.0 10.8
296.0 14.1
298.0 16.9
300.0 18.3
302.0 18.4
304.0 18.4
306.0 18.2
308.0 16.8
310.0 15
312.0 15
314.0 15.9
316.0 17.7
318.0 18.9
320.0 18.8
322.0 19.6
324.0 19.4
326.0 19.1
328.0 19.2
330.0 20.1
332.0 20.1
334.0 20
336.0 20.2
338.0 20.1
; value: 21.5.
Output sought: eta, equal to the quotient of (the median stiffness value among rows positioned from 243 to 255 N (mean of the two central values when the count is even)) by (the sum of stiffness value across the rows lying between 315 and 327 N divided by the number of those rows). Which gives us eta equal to 0.99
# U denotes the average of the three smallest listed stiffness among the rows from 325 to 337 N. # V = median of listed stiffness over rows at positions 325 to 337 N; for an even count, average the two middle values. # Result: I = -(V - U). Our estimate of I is -0.62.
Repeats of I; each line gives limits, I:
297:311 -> -1.97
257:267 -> -0.20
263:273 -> -0.17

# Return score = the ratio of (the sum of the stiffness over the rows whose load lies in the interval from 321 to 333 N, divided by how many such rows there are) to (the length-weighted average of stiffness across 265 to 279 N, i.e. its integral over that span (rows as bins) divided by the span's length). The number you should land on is 1.03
